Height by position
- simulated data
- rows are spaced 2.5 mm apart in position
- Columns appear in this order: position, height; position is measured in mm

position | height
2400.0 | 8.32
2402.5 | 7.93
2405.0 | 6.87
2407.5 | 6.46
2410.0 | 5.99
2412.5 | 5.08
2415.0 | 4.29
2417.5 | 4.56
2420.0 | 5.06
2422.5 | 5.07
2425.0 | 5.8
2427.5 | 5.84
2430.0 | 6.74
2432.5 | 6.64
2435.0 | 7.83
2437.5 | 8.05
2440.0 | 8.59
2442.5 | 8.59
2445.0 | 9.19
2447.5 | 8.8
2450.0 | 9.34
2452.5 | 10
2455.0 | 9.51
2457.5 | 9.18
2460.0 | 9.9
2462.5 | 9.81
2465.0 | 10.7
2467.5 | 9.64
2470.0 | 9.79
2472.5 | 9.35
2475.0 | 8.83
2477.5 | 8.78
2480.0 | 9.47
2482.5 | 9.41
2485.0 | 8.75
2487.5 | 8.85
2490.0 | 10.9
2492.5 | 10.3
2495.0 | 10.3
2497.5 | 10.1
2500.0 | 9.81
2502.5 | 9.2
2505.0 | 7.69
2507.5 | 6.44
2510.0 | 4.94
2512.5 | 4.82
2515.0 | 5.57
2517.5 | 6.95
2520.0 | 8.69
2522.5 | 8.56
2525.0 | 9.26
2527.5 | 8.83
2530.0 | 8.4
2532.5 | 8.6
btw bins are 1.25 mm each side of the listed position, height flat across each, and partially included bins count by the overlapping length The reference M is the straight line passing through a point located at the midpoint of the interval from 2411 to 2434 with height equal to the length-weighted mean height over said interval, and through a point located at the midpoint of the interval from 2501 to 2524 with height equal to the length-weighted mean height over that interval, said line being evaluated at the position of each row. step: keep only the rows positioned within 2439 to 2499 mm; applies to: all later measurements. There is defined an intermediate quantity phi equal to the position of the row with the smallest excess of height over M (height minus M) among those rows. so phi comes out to 2485.0 mm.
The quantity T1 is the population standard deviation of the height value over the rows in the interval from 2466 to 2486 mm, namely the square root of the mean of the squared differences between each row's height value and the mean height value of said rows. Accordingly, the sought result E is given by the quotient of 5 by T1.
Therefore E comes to 13.0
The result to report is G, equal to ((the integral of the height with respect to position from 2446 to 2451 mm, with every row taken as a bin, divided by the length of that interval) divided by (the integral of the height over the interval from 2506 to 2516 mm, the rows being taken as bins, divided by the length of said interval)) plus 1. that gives 2.6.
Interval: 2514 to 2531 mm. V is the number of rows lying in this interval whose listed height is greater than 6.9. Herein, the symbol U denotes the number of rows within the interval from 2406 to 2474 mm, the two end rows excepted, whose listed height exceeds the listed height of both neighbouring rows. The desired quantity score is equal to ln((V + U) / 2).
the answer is 1.8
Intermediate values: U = 6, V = 6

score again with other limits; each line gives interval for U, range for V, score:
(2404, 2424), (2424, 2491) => 2.4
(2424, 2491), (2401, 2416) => 1.4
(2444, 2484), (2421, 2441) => 1.4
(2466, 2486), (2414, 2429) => 0.0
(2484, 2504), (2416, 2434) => -0.7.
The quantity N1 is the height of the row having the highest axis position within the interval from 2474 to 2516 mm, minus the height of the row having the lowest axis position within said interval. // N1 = -3.3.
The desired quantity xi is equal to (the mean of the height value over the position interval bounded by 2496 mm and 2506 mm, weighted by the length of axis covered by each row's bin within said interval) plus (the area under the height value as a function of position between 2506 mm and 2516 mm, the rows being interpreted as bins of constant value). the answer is 64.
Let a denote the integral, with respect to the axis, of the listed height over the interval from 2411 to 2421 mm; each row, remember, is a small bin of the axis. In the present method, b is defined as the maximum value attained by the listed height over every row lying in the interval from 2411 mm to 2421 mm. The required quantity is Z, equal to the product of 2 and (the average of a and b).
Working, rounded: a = 48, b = 5.08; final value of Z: 53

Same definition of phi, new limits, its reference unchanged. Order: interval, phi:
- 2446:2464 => 2447.5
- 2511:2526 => 2512.5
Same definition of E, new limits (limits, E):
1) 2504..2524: 3.5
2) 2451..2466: 10.7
